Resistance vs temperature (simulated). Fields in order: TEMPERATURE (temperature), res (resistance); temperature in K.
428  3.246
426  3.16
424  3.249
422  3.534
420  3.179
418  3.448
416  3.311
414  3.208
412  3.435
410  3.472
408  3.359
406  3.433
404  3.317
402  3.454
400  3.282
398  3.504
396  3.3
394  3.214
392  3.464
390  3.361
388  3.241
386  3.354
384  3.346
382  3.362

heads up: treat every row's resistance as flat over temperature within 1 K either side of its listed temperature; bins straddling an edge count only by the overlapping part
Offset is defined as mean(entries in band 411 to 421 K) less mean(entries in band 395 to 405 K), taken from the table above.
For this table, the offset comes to -0.06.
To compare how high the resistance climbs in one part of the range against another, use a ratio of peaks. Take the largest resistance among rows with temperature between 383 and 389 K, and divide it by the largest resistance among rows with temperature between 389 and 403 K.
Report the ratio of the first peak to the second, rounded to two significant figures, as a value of 0.96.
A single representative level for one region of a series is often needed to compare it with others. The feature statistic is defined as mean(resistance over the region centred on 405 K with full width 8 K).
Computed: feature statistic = 3.39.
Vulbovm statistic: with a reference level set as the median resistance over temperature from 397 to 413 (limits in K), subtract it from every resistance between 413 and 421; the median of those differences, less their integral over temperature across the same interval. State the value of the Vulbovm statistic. 1.01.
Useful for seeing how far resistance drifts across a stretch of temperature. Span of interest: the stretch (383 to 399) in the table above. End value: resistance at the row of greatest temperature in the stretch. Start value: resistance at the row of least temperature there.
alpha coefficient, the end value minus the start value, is 0.16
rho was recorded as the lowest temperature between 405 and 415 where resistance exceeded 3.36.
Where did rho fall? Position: 406 K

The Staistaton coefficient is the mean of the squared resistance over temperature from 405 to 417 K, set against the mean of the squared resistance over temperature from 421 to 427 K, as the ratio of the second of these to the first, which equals 0.97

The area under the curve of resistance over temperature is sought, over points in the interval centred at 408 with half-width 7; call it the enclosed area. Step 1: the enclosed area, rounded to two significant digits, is 47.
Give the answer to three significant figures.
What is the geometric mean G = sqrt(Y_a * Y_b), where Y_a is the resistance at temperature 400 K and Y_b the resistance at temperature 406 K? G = 3.36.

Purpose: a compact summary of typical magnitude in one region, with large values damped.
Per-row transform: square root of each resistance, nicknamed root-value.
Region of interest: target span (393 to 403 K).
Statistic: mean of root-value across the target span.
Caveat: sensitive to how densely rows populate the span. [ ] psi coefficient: 1.83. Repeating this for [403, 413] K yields 1.84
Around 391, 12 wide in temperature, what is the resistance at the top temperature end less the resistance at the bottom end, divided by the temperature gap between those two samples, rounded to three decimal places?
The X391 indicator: -0.005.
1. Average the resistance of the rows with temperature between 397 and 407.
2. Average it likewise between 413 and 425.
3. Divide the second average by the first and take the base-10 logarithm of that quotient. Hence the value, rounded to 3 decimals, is -0.010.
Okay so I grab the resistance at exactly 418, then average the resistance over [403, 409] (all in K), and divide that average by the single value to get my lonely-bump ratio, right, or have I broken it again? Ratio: 0.98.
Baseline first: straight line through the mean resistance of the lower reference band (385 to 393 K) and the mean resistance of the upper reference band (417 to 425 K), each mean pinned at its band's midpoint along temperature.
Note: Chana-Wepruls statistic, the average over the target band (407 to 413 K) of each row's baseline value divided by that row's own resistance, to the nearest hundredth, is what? 0.98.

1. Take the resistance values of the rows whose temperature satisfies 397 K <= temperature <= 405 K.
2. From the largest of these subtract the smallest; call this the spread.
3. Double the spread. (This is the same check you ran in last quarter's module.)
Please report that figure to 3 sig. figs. 0.444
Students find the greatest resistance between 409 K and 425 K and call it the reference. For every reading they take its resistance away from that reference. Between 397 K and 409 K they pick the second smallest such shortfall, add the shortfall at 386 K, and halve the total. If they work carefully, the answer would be 0.13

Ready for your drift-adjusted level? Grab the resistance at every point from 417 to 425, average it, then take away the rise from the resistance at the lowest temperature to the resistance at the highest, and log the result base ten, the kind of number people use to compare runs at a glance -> 0.550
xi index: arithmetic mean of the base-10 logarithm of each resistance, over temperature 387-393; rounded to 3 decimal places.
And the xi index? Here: 0.526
